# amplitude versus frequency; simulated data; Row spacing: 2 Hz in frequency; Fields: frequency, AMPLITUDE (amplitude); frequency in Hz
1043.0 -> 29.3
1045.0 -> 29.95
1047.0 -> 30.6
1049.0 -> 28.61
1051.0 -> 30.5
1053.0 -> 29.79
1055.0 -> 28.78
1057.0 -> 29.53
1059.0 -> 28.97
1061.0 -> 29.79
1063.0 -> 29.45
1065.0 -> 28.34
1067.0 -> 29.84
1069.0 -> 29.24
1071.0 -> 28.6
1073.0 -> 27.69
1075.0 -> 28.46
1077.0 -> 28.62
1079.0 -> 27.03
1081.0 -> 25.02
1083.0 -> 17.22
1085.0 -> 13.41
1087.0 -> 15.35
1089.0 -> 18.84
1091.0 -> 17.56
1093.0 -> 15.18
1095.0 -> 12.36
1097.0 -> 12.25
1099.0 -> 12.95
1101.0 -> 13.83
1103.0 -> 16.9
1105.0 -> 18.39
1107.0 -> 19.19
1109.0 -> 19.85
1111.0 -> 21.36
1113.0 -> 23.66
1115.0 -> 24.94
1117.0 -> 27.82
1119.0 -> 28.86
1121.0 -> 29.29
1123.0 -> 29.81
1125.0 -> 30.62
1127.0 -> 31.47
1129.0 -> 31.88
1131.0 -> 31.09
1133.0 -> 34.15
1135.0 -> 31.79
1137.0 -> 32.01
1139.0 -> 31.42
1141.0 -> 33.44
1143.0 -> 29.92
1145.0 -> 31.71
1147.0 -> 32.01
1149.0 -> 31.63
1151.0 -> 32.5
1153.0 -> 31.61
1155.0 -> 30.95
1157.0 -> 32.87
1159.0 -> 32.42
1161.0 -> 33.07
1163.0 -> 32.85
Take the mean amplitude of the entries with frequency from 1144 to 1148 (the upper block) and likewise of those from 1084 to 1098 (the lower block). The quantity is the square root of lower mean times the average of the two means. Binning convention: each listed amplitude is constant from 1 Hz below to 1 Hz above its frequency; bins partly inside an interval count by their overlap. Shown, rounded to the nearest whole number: 19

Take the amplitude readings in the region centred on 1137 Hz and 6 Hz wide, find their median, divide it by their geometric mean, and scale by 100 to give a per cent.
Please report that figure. 100.2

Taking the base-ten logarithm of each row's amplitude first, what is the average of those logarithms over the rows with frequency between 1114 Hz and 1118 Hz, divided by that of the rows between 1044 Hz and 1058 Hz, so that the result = 0.96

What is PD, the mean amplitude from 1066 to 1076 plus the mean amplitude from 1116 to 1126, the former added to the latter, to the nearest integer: 58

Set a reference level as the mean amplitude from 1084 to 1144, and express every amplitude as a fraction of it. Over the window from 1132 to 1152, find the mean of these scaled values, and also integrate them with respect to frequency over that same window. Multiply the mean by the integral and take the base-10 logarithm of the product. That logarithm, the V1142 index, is 1.6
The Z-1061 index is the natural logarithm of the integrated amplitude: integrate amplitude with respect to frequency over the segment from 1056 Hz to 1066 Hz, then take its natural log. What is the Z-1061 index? 5.68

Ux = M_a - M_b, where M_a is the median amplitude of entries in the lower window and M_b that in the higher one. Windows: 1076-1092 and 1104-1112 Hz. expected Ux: -1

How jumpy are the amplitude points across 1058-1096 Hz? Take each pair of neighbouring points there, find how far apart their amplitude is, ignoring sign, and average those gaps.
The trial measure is 1.9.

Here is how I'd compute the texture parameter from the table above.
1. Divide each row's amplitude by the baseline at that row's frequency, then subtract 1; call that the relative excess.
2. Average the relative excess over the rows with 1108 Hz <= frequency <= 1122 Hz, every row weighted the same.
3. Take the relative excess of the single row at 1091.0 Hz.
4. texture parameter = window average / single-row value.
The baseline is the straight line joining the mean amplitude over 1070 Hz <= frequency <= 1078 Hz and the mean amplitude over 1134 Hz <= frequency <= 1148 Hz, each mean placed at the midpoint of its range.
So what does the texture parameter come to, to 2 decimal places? 0.44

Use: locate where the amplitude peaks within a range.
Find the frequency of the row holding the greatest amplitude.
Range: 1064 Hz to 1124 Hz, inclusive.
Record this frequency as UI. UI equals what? 1067.0 Hz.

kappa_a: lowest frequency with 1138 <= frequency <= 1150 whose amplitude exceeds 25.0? 1139.0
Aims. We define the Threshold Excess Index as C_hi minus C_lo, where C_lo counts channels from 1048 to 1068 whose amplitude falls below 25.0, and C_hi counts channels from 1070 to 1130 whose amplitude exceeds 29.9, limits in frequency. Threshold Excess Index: 3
